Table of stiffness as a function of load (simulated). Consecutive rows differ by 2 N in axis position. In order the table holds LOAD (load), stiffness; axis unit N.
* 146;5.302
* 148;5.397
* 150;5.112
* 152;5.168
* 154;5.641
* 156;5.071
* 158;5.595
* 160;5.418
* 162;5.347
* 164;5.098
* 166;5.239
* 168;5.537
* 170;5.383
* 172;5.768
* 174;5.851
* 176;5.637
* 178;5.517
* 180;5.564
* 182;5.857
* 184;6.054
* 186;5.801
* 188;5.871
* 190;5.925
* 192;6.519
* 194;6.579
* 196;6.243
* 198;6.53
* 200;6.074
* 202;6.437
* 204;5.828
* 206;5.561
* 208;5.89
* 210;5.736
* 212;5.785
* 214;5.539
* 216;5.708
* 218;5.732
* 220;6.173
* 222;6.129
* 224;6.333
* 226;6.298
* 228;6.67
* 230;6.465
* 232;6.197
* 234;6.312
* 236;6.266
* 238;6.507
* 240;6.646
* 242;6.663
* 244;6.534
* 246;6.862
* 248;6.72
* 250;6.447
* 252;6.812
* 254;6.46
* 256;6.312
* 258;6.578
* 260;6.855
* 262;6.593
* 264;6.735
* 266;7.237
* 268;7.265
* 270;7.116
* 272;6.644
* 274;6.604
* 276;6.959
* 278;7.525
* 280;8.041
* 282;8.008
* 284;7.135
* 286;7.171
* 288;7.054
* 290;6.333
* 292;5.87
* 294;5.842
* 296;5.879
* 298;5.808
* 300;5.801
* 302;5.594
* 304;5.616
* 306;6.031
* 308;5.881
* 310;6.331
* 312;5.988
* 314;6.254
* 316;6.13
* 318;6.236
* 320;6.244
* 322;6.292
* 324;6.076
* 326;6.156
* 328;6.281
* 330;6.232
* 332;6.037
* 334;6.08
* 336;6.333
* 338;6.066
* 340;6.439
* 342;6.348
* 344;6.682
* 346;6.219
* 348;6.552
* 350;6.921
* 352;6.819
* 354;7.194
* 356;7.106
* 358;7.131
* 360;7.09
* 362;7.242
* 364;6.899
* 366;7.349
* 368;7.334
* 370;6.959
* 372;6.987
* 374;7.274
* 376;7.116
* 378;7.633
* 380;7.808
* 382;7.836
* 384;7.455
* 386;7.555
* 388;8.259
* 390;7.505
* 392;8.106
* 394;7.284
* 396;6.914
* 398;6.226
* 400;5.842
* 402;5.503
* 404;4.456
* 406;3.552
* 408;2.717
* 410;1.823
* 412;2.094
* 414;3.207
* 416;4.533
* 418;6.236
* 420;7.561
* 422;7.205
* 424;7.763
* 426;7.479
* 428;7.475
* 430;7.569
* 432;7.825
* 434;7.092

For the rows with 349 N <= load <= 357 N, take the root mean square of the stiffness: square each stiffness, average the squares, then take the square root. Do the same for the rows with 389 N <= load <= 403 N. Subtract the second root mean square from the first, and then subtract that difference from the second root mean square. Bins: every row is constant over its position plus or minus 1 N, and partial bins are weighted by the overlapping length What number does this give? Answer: 6.6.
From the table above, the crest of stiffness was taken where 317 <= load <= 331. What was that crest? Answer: 6.292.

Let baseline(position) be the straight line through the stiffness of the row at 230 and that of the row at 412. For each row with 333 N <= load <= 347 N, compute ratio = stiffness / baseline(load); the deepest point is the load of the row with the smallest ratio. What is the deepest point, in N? 334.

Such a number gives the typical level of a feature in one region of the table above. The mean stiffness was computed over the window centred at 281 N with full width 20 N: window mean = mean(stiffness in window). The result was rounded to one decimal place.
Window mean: 7.1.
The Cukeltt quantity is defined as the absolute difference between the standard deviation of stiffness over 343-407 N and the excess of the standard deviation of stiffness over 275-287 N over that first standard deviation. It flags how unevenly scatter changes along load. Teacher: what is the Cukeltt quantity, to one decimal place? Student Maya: 1.5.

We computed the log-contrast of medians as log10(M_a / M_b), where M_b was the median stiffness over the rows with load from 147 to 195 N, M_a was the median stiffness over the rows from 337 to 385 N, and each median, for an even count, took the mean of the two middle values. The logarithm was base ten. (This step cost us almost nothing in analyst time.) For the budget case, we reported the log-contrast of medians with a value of 0.10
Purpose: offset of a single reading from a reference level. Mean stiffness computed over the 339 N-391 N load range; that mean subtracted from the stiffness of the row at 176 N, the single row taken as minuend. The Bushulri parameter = -1.5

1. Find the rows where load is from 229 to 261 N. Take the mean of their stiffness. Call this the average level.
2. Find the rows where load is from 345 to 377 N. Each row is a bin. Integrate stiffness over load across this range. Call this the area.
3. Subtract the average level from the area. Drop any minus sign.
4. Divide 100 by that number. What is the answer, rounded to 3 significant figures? 0.459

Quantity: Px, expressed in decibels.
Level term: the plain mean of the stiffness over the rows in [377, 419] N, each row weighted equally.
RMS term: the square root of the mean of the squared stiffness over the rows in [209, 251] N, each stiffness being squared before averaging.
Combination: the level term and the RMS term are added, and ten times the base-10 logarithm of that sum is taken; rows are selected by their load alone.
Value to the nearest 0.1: 10.8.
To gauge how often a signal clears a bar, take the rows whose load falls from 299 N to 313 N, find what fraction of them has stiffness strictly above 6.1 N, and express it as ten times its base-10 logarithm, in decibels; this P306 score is -8.5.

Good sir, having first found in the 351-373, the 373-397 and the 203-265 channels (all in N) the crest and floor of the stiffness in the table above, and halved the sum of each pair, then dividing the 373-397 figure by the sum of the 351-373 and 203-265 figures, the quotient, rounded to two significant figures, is 0.57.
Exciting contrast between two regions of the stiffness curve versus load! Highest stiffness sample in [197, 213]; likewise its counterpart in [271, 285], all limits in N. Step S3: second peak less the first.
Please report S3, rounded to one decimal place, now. 1.5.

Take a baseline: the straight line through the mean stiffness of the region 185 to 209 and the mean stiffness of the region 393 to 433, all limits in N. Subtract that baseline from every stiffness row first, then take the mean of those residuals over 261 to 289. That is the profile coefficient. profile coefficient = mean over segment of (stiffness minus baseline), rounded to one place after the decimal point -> 1.2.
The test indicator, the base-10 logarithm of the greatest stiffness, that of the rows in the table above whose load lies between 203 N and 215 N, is 0.77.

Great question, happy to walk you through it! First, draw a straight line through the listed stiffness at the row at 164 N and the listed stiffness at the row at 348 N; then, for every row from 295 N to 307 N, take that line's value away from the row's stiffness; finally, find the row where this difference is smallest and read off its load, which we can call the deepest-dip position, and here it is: 302 N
